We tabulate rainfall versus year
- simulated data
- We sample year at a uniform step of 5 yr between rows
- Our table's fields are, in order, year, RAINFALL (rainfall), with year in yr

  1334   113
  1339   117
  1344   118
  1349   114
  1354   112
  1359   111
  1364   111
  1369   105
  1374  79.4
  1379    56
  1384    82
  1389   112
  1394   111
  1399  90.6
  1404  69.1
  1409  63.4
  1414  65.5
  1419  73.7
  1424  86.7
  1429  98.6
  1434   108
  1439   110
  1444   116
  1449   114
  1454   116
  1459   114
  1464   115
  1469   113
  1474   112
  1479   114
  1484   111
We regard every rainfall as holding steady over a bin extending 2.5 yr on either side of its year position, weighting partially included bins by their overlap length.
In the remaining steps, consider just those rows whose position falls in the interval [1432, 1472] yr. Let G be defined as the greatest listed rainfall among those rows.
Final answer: 116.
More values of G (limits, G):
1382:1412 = 112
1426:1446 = 116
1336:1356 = 118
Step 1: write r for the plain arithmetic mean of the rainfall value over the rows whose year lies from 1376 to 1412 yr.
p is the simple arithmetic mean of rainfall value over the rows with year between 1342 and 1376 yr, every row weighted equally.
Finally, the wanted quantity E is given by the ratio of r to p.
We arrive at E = 0.78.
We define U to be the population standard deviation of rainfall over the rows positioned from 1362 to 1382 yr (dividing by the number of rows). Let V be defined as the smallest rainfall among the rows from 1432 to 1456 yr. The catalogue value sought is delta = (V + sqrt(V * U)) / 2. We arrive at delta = 78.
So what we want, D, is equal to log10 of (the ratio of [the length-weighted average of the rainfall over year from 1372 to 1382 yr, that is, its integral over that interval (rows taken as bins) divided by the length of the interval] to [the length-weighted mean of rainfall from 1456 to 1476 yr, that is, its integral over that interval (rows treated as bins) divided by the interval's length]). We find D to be -0.22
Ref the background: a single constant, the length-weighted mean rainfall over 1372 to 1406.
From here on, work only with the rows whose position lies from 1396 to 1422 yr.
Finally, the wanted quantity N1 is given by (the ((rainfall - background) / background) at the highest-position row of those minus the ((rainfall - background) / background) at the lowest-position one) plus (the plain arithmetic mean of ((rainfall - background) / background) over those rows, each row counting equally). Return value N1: -0.35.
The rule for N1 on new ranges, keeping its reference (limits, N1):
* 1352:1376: -0.17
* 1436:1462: 0.37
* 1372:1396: 0.39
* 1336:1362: 0.26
